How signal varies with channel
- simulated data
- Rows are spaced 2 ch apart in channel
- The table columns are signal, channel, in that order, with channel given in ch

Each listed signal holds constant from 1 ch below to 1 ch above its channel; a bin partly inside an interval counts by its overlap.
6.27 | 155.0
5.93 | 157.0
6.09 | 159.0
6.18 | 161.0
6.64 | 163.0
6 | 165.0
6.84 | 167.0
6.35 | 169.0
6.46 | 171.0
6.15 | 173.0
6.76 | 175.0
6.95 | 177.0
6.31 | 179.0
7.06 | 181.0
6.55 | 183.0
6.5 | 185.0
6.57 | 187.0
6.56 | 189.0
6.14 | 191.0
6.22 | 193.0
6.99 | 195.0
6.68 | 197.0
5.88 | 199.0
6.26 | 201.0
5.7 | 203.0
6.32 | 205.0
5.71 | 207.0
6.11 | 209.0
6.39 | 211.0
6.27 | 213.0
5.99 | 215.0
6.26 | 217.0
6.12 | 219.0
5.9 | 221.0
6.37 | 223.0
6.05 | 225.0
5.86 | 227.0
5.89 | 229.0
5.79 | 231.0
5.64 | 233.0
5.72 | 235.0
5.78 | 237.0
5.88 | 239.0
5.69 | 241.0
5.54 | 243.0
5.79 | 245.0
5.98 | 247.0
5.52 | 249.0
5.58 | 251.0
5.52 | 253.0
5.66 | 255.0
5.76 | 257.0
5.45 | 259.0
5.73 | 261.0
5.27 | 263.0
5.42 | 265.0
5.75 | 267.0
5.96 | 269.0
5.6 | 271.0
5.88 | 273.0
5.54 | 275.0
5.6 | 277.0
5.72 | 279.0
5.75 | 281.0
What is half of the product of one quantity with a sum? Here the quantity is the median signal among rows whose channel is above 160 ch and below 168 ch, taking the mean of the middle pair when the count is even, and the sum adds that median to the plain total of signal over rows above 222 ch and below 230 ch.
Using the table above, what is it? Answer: 98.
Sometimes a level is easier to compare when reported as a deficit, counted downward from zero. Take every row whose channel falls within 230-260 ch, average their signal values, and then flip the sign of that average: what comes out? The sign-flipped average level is -5.69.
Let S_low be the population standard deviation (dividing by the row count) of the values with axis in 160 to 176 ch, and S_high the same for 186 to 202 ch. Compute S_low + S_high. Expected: 0.62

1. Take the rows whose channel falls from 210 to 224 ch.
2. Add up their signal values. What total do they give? 43.3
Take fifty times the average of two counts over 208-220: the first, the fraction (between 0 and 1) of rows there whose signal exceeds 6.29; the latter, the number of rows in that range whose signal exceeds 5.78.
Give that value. 154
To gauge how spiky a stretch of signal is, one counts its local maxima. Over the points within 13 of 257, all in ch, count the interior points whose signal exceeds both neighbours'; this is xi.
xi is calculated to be 4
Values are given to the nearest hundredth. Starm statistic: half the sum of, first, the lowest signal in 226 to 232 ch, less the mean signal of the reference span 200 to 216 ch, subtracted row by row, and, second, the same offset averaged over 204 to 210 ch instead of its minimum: -0.18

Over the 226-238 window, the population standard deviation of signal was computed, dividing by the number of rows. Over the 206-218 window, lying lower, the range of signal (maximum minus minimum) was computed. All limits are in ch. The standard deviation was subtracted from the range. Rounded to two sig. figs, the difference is 0.60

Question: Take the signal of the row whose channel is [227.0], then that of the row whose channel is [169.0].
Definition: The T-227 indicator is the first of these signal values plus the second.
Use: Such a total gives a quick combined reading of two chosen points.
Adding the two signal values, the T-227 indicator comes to 12.2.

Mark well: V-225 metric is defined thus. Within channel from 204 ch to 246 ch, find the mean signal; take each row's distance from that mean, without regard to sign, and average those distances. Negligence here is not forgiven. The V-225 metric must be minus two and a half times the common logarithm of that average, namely 1.66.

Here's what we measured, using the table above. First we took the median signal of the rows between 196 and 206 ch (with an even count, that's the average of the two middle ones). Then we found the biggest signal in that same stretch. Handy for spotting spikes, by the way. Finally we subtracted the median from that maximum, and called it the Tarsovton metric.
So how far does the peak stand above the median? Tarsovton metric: 0.42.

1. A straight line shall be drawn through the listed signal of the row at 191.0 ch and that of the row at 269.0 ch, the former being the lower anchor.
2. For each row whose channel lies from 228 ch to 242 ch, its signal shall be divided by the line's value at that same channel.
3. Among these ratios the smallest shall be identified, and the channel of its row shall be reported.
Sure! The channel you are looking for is 233.0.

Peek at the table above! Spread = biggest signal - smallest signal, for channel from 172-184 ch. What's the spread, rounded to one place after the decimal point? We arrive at 0.9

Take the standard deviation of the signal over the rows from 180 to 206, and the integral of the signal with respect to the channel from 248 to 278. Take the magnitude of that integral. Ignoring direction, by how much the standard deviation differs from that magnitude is 168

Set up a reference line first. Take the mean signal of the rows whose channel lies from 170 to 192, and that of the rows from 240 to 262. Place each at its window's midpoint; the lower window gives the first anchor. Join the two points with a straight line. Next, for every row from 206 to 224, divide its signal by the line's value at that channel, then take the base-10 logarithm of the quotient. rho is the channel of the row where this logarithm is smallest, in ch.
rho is 207.0 ch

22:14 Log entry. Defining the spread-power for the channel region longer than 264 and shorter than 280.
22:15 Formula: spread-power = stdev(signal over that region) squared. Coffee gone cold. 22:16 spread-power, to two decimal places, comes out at 0.03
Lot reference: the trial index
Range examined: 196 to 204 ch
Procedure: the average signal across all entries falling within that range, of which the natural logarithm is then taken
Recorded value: 1.81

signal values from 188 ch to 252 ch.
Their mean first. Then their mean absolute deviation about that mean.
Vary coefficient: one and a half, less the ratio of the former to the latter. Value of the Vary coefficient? -20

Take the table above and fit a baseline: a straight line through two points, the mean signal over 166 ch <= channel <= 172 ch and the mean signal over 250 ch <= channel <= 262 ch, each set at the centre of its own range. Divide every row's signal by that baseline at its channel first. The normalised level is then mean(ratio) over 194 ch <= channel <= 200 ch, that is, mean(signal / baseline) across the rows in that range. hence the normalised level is 1.04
